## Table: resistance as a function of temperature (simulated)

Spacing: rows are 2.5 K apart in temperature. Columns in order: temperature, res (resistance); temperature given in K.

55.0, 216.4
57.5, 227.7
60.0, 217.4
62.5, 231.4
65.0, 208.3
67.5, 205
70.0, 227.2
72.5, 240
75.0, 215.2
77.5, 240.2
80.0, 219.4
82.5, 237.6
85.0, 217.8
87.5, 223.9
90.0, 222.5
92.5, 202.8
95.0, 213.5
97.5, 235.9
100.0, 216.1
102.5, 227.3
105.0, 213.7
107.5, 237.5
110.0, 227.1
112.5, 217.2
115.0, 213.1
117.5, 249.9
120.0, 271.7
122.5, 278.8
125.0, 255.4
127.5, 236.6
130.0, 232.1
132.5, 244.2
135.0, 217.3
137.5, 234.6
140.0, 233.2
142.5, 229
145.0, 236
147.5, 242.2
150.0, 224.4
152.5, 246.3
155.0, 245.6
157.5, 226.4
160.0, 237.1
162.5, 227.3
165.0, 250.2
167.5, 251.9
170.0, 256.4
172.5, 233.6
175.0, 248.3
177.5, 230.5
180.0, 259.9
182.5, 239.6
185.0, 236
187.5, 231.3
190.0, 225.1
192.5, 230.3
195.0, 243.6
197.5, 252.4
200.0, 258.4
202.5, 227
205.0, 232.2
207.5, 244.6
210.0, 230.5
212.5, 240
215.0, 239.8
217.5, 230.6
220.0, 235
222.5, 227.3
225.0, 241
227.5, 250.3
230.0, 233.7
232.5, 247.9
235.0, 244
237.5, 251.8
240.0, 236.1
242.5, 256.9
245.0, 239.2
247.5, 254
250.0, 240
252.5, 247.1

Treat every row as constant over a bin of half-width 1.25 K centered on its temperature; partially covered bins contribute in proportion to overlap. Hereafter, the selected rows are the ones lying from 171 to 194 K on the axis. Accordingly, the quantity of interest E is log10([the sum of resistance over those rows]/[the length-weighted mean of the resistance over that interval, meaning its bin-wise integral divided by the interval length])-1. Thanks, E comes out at -0.0463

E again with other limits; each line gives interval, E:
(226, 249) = -0.0455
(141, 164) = -0.0460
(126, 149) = -0.0460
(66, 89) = -0.0453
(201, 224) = -0.0464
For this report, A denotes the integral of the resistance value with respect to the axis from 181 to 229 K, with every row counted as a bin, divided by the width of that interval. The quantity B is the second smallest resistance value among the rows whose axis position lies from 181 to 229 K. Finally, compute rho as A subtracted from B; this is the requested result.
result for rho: -10.7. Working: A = 238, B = 227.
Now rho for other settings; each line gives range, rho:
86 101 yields -5.6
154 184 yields -14.9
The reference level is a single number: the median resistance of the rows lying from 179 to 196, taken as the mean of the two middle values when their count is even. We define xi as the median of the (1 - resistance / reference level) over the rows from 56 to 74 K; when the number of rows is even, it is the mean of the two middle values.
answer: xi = 0.037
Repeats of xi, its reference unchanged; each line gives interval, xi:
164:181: -0.060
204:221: 0.004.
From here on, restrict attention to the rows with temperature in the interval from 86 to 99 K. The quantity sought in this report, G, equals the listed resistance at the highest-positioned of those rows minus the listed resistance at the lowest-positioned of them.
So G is 12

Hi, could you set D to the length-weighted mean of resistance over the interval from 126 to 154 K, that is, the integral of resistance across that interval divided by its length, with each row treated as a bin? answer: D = 234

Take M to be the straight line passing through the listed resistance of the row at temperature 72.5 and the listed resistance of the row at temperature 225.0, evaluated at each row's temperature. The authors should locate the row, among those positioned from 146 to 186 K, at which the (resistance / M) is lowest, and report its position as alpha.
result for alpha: 150.0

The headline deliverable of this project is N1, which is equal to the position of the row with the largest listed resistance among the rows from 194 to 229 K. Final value 200.0 K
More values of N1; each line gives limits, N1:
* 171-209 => 180.0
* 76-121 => 120.0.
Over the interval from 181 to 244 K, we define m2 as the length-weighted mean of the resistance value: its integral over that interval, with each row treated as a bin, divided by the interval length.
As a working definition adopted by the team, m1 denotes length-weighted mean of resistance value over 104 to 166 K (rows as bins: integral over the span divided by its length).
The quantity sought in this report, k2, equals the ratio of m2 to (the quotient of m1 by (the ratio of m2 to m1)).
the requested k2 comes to 1.02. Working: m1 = 237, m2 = 239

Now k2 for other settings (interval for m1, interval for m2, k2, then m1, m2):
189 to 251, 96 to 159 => 0.96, 241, 236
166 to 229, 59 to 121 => 0.88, 240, 225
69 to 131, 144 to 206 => 1.08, 231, 240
